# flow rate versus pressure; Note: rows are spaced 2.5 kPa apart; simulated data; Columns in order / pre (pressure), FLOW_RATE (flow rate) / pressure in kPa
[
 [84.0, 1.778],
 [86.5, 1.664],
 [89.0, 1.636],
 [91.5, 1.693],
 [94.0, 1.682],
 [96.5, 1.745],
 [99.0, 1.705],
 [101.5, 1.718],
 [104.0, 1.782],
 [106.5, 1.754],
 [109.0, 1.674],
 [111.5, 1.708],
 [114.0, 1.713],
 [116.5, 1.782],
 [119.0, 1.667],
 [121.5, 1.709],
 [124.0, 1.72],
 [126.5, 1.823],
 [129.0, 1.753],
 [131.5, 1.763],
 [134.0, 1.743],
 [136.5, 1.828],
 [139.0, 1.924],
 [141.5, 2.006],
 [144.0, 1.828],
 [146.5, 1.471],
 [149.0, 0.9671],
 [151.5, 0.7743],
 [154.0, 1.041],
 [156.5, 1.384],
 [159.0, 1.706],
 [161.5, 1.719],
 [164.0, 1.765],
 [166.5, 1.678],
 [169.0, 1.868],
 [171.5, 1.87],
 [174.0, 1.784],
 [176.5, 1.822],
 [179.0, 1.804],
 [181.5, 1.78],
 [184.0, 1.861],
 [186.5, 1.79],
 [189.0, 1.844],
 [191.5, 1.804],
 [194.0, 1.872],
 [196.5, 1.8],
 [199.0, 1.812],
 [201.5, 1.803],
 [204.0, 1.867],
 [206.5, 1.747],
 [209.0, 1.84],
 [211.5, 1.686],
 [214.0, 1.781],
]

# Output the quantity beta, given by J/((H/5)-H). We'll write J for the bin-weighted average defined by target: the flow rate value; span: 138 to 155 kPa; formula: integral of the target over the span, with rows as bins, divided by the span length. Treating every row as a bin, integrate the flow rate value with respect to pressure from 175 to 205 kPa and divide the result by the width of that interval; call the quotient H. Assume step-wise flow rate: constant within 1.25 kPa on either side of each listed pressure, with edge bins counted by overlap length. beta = -0.98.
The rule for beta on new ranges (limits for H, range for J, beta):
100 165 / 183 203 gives -1.39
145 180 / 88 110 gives -1.38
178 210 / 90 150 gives -1.18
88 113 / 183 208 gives -1.33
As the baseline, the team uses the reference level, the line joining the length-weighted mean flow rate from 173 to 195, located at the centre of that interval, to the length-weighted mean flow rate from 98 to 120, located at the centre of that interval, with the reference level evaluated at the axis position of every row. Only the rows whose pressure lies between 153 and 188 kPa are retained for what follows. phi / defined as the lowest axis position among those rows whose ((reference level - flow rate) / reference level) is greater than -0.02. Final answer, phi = 154.0 kPa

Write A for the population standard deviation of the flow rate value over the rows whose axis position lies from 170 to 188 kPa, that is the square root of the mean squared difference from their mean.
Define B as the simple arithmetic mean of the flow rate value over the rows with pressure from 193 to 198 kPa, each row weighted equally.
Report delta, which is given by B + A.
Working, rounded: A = 0.034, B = 1.84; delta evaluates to 1.87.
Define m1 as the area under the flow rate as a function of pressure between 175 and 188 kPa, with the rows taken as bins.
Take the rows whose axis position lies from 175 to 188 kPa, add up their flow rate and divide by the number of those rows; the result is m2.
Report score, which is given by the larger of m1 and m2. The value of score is 23.5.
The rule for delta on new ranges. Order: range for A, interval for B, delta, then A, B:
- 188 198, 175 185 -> 1.85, 0.030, 1.82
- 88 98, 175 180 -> 1.85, 0.039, 1.81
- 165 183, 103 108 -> 1.83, 0.060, 1.77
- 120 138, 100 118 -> 1.78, 0.043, 1.73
